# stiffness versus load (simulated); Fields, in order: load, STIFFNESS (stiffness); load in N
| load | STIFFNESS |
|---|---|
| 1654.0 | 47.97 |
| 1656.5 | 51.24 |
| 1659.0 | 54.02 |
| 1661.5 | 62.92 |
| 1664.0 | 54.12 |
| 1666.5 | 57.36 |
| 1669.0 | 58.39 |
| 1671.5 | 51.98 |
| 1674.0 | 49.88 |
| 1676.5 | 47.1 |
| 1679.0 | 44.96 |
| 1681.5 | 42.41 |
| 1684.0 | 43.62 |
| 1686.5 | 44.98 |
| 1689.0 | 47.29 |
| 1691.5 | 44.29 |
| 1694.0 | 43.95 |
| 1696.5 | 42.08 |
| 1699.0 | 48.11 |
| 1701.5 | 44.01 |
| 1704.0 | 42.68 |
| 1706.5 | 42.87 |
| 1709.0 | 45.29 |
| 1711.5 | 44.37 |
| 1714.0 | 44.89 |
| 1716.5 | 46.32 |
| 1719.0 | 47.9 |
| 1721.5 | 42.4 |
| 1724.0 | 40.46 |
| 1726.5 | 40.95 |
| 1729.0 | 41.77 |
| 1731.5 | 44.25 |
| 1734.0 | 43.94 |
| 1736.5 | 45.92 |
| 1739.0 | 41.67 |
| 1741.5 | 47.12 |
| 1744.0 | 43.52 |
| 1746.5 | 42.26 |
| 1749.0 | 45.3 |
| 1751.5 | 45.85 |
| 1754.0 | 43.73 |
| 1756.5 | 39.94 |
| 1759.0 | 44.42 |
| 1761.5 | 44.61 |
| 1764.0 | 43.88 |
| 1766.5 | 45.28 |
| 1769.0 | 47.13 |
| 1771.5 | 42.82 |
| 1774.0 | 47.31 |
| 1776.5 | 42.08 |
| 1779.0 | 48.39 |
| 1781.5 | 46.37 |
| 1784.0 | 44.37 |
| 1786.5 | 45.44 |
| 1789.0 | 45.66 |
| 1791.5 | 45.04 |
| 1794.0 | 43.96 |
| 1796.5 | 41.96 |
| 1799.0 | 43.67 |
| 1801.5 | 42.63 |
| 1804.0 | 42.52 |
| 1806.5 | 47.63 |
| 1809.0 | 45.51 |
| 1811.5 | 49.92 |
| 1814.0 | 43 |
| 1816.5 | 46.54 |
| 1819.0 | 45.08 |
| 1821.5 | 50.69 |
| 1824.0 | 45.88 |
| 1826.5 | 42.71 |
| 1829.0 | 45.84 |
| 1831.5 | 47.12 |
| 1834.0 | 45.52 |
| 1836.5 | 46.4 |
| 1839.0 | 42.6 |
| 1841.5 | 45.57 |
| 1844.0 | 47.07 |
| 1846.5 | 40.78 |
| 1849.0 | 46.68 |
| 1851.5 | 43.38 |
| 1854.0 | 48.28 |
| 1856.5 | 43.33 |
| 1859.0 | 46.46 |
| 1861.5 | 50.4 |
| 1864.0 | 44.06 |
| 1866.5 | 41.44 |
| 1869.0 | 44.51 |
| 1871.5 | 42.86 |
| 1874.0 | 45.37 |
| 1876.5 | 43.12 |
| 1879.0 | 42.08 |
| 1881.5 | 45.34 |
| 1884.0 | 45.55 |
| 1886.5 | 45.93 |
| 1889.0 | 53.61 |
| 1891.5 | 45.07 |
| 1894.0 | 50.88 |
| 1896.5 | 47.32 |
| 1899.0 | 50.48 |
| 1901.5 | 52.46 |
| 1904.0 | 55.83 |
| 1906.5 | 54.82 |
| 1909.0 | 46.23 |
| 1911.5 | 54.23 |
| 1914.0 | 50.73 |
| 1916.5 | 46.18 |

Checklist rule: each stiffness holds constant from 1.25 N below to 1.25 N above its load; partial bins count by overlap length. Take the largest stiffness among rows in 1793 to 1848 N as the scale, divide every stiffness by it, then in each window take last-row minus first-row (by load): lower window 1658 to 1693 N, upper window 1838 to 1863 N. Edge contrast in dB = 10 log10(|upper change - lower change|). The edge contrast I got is -4.6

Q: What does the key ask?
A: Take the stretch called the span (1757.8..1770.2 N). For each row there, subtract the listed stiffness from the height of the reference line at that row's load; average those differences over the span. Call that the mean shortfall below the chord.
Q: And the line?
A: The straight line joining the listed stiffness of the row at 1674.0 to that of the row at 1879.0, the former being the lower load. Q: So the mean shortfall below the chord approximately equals 1.4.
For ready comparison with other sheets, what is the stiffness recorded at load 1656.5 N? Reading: 51.24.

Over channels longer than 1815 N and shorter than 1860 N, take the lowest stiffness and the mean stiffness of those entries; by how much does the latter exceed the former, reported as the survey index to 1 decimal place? 4.8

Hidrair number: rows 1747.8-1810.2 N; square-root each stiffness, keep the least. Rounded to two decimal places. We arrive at 6.32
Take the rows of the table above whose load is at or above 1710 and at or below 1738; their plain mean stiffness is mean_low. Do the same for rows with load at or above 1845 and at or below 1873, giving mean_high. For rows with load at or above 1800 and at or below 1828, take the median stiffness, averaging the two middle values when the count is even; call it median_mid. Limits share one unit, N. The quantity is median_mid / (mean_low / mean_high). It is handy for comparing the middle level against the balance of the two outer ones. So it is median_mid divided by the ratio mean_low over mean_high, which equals 46.4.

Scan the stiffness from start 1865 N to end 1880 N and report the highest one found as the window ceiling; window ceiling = 45.37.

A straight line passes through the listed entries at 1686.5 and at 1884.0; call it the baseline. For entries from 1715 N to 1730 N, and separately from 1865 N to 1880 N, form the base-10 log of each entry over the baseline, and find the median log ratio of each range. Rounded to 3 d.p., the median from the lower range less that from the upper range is -0.005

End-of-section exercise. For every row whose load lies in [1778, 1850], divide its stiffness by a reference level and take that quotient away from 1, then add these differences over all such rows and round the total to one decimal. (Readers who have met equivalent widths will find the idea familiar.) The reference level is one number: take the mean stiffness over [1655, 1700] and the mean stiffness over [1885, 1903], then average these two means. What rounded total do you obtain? 2.4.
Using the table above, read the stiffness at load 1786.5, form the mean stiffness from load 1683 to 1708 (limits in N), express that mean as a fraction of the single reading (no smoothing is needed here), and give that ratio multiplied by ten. 9.77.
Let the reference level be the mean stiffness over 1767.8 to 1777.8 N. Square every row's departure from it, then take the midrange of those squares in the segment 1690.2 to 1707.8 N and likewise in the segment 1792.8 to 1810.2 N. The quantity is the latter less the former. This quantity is -1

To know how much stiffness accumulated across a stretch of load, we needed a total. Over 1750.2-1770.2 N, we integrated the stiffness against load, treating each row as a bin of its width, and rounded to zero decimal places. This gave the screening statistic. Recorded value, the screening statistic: 887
